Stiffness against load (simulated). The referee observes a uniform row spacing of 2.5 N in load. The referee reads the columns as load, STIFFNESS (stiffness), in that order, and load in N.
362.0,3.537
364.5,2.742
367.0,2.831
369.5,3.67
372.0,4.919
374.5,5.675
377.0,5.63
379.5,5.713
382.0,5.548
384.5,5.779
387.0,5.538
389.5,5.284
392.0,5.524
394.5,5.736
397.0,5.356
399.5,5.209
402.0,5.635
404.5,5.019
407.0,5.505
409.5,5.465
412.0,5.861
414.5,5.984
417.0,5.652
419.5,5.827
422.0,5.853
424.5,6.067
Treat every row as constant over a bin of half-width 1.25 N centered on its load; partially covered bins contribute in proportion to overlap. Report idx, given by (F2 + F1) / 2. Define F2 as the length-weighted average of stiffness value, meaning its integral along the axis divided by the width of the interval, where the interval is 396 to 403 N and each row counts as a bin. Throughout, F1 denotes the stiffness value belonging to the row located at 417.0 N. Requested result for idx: 5.52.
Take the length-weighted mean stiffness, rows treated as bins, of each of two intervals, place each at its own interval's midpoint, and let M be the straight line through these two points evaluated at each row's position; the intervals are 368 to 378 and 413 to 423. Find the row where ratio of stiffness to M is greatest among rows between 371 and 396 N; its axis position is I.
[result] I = 374.5 N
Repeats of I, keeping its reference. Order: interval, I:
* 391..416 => 394.5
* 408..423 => 414.5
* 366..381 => 374.5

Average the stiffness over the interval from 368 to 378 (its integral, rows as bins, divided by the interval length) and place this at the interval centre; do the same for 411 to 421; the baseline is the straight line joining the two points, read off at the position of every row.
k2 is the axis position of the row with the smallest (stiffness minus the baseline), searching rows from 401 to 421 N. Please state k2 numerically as 404.5 N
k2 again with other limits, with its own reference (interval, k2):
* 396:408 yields 404.5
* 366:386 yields 367.0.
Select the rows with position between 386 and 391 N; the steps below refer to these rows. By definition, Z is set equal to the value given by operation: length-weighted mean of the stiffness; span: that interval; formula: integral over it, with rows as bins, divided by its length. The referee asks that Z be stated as 5.41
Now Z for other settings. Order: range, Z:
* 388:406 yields 5.40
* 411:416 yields 5.91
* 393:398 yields 5.55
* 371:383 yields 5.51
